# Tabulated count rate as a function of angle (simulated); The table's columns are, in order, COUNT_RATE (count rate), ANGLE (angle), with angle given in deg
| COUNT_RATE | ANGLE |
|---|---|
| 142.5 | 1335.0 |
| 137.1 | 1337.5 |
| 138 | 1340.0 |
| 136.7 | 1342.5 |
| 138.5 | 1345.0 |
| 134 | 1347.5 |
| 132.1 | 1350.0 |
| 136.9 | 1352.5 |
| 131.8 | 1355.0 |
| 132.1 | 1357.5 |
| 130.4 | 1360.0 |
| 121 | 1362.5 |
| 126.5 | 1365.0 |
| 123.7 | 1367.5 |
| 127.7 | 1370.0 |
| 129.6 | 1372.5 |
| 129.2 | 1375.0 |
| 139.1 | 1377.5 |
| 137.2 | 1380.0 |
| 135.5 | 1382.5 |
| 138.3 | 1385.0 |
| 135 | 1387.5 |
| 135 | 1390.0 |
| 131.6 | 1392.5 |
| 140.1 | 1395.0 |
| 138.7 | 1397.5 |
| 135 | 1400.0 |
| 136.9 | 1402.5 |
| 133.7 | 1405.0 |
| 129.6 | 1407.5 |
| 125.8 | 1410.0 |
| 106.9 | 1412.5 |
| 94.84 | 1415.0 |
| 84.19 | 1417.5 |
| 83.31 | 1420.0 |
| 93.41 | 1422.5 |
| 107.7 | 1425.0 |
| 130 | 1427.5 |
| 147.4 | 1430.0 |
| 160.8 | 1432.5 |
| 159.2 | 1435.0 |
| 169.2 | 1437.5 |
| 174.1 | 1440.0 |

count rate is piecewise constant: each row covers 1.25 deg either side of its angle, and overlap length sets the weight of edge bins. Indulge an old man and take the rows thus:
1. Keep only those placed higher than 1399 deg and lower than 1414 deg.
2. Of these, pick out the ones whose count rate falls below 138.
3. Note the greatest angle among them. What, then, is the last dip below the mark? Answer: 1412.5 deg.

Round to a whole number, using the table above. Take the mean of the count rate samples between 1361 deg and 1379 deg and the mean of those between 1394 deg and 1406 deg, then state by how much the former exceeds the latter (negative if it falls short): -9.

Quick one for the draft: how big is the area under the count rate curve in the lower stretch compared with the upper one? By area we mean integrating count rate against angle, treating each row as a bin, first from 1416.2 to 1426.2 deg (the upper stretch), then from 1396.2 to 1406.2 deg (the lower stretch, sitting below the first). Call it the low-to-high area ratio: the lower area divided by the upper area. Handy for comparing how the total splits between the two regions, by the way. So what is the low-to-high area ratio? 1.5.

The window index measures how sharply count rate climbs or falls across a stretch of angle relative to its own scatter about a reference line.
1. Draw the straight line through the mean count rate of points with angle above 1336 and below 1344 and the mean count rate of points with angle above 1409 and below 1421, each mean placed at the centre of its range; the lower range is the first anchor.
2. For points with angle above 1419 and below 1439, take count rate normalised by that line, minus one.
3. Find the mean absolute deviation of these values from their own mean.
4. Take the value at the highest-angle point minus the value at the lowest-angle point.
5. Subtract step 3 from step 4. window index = 0.73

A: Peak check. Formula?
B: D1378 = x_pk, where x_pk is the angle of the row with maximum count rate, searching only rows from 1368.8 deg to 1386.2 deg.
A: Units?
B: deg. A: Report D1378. 1377.5 deg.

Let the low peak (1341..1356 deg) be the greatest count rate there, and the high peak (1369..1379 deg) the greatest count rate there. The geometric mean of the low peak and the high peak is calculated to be 139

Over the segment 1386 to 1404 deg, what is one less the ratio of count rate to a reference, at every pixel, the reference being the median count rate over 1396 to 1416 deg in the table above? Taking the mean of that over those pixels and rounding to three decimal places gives -0.033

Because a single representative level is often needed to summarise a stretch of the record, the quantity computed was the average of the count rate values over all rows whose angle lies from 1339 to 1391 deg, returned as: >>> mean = 133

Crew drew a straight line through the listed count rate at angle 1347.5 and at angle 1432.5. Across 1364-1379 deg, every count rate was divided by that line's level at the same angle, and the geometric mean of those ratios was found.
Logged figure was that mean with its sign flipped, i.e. -0.91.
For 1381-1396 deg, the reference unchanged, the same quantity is -0.92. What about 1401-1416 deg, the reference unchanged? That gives -0.78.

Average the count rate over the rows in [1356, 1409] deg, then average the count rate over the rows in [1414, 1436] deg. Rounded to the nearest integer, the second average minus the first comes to -15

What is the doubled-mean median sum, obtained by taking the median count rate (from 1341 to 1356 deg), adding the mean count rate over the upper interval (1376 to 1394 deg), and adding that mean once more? 407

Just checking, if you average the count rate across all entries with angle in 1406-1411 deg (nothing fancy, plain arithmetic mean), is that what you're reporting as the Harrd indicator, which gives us 128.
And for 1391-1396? 136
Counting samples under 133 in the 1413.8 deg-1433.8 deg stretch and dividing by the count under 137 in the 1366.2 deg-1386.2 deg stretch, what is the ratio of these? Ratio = 1.20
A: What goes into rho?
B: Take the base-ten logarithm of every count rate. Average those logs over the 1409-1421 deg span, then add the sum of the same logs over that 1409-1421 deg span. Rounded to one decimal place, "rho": 11.9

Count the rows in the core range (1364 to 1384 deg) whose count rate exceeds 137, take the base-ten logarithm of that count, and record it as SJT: 0.30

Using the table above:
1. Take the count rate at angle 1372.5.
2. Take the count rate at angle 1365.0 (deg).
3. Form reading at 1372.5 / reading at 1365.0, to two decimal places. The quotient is 1.02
